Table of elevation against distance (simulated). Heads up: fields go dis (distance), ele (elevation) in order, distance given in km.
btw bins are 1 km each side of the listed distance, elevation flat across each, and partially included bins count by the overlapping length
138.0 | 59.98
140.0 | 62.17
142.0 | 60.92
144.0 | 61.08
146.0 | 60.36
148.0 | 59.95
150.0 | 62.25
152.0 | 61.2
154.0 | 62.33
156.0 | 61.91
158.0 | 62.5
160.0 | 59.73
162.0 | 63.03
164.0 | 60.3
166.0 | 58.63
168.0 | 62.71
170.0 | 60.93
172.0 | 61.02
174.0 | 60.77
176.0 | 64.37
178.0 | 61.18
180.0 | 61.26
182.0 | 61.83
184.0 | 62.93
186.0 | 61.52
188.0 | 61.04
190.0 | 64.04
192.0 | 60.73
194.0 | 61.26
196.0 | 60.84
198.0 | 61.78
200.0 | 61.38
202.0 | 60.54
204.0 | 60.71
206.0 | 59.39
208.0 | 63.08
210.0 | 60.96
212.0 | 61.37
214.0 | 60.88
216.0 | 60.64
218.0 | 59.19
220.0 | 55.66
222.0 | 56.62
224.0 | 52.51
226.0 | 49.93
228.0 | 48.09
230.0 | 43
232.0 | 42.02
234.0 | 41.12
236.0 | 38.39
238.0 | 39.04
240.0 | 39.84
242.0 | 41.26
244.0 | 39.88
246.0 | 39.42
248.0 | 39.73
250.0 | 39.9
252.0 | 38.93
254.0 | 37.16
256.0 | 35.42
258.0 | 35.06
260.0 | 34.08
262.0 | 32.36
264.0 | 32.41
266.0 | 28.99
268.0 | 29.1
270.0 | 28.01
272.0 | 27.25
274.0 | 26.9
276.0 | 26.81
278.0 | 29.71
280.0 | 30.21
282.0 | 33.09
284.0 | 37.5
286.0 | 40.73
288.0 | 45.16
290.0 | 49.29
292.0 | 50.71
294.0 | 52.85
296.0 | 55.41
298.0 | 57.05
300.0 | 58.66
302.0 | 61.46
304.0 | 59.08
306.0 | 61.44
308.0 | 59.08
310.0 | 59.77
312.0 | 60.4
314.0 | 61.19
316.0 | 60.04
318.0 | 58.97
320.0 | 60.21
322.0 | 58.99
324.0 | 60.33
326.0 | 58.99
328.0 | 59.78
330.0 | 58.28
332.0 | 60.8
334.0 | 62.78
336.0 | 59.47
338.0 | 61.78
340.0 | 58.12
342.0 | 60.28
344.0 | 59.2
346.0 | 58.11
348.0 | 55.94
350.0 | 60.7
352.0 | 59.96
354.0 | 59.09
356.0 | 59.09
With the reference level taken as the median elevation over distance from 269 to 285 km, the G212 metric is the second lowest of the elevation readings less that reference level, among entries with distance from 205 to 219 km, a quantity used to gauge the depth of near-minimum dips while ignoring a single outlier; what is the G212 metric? 31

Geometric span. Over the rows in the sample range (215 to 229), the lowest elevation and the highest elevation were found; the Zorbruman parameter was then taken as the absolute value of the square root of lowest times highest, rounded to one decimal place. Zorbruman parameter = 54.0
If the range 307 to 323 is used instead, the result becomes 60.1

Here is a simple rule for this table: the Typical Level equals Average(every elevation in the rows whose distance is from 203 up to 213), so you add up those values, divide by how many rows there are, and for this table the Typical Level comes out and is 61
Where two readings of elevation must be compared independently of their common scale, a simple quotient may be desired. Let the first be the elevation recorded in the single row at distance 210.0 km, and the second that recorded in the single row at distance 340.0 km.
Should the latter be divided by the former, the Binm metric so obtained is 0.95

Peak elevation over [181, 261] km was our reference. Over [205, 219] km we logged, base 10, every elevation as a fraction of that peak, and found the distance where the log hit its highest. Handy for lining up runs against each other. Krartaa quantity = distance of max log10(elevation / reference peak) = 208.0 km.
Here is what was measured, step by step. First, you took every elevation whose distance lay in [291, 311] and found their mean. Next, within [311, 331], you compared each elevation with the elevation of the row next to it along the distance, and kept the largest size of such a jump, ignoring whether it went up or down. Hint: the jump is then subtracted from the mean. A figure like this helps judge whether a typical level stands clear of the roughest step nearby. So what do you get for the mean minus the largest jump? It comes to 56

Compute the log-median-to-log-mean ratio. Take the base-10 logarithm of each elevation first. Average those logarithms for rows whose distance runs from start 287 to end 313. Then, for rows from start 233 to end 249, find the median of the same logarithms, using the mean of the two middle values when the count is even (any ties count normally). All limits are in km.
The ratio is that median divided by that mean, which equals 0.92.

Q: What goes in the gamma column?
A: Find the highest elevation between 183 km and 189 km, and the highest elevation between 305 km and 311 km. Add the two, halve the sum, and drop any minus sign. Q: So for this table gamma 62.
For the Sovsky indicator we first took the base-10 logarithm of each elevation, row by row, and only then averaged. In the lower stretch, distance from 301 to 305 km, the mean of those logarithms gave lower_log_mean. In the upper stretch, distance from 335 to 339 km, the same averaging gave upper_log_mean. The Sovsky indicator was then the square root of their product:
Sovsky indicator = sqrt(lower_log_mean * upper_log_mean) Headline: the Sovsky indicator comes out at 1.781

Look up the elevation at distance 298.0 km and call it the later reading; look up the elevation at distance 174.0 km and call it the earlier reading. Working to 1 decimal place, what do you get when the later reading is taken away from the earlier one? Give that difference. 3.7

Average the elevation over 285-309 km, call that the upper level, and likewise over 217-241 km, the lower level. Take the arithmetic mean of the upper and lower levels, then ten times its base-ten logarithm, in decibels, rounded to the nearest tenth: 17.0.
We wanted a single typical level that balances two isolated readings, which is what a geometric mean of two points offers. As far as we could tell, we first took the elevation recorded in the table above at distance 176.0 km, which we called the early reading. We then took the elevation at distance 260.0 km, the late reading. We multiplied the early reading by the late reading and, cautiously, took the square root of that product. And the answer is 46.8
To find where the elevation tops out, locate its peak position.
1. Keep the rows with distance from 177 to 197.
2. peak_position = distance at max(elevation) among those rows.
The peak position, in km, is 190.0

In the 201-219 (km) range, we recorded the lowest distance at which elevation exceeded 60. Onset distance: 202.0 km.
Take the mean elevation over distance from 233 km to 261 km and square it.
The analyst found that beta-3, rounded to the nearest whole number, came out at 1484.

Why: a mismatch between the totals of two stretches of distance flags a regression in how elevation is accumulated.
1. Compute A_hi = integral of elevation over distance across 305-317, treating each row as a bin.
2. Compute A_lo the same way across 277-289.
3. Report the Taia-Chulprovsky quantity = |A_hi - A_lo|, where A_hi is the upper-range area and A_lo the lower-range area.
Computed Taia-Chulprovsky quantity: 291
